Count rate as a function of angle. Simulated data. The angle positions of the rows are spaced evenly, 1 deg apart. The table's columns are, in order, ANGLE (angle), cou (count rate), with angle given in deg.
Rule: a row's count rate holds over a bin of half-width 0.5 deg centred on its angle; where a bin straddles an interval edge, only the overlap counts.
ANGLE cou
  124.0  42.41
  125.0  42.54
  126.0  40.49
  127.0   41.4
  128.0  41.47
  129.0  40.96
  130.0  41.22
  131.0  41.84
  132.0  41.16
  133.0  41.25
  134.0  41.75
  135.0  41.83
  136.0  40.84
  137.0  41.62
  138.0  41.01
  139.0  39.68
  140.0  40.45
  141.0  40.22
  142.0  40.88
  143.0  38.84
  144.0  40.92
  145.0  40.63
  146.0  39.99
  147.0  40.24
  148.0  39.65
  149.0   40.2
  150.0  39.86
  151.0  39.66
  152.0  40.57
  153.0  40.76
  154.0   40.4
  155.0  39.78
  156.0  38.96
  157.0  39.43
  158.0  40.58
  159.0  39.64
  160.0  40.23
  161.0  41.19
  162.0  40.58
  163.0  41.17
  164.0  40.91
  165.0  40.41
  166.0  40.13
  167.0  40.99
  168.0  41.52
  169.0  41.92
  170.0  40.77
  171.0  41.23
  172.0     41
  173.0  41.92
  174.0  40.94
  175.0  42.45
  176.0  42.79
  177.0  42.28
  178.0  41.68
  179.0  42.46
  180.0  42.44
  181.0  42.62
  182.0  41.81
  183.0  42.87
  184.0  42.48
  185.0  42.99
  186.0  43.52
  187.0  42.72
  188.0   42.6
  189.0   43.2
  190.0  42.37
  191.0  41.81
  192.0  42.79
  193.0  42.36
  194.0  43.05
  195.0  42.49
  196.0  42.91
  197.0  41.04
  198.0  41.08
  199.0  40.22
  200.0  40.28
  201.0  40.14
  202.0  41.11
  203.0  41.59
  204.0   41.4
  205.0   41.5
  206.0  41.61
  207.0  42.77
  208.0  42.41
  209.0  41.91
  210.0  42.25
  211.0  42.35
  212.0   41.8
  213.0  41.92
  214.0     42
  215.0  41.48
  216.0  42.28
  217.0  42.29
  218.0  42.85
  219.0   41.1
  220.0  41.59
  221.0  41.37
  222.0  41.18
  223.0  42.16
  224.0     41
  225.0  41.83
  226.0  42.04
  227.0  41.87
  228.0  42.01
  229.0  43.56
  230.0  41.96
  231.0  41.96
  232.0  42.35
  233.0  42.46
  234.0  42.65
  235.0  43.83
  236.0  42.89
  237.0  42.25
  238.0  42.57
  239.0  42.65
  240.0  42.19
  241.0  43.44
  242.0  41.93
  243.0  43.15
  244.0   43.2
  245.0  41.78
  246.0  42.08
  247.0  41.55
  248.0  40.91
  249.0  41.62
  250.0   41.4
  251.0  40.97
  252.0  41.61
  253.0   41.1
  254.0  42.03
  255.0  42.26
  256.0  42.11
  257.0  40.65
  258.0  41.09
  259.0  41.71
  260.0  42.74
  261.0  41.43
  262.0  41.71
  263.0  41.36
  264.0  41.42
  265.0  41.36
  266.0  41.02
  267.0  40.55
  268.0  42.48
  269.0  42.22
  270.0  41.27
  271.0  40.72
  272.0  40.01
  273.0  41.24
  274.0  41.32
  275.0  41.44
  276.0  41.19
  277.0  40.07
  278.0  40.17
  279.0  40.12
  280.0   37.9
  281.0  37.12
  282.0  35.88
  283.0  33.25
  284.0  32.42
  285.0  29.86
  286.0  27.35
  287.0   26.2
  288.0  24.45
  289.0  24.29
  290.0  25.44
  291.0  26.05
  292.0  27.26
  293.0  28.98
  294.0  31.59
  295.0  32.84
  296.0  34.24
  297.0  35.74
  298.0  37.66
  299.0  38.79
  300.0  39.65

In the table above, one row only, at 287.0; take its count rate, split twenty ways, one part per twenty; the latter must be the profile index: 1.31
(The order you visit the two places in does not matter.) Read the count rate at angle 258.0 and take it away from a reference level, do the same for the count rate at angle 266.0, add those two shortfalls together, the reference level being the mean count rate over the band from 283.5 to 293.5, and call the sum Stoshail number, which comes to -28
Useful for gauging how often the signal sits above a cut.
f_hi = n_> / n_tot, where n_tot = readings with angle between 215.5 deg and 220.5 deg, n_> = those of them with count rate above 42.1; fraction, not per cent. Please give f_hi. 0.6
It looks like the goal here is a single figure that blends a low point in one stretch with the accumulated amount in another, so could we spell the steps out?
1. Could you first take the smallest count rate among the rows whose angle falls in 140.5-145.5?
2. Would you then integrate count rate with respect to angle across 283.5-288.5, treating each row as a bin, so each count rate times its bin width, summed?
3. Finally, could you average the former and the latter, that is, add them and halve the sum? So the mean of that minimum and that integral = 90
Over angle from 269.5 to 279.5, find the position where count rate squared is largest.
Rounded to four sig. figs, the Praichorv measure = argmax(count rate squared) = 275.0 deg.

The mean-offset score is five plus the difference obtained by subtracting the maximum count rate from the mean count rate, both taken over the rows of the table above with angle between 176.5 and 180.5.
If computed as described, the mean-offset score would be 4.8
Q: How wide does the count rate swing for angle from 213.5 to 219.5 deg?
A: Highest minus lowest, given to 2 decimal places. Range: 1.75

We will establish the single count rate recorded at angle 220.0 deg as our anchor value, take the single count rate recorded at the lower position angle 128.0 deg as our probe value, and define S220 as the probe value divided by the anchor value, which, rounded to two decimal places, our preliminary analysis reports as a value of 1.00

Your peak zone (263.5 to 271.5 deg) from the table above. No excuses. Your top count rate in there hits 42.48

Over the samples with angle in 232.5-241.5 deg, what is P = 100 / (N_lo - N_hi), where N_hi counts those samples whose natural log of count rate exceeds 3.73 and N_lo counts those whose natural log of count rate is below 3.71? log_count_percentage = -11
